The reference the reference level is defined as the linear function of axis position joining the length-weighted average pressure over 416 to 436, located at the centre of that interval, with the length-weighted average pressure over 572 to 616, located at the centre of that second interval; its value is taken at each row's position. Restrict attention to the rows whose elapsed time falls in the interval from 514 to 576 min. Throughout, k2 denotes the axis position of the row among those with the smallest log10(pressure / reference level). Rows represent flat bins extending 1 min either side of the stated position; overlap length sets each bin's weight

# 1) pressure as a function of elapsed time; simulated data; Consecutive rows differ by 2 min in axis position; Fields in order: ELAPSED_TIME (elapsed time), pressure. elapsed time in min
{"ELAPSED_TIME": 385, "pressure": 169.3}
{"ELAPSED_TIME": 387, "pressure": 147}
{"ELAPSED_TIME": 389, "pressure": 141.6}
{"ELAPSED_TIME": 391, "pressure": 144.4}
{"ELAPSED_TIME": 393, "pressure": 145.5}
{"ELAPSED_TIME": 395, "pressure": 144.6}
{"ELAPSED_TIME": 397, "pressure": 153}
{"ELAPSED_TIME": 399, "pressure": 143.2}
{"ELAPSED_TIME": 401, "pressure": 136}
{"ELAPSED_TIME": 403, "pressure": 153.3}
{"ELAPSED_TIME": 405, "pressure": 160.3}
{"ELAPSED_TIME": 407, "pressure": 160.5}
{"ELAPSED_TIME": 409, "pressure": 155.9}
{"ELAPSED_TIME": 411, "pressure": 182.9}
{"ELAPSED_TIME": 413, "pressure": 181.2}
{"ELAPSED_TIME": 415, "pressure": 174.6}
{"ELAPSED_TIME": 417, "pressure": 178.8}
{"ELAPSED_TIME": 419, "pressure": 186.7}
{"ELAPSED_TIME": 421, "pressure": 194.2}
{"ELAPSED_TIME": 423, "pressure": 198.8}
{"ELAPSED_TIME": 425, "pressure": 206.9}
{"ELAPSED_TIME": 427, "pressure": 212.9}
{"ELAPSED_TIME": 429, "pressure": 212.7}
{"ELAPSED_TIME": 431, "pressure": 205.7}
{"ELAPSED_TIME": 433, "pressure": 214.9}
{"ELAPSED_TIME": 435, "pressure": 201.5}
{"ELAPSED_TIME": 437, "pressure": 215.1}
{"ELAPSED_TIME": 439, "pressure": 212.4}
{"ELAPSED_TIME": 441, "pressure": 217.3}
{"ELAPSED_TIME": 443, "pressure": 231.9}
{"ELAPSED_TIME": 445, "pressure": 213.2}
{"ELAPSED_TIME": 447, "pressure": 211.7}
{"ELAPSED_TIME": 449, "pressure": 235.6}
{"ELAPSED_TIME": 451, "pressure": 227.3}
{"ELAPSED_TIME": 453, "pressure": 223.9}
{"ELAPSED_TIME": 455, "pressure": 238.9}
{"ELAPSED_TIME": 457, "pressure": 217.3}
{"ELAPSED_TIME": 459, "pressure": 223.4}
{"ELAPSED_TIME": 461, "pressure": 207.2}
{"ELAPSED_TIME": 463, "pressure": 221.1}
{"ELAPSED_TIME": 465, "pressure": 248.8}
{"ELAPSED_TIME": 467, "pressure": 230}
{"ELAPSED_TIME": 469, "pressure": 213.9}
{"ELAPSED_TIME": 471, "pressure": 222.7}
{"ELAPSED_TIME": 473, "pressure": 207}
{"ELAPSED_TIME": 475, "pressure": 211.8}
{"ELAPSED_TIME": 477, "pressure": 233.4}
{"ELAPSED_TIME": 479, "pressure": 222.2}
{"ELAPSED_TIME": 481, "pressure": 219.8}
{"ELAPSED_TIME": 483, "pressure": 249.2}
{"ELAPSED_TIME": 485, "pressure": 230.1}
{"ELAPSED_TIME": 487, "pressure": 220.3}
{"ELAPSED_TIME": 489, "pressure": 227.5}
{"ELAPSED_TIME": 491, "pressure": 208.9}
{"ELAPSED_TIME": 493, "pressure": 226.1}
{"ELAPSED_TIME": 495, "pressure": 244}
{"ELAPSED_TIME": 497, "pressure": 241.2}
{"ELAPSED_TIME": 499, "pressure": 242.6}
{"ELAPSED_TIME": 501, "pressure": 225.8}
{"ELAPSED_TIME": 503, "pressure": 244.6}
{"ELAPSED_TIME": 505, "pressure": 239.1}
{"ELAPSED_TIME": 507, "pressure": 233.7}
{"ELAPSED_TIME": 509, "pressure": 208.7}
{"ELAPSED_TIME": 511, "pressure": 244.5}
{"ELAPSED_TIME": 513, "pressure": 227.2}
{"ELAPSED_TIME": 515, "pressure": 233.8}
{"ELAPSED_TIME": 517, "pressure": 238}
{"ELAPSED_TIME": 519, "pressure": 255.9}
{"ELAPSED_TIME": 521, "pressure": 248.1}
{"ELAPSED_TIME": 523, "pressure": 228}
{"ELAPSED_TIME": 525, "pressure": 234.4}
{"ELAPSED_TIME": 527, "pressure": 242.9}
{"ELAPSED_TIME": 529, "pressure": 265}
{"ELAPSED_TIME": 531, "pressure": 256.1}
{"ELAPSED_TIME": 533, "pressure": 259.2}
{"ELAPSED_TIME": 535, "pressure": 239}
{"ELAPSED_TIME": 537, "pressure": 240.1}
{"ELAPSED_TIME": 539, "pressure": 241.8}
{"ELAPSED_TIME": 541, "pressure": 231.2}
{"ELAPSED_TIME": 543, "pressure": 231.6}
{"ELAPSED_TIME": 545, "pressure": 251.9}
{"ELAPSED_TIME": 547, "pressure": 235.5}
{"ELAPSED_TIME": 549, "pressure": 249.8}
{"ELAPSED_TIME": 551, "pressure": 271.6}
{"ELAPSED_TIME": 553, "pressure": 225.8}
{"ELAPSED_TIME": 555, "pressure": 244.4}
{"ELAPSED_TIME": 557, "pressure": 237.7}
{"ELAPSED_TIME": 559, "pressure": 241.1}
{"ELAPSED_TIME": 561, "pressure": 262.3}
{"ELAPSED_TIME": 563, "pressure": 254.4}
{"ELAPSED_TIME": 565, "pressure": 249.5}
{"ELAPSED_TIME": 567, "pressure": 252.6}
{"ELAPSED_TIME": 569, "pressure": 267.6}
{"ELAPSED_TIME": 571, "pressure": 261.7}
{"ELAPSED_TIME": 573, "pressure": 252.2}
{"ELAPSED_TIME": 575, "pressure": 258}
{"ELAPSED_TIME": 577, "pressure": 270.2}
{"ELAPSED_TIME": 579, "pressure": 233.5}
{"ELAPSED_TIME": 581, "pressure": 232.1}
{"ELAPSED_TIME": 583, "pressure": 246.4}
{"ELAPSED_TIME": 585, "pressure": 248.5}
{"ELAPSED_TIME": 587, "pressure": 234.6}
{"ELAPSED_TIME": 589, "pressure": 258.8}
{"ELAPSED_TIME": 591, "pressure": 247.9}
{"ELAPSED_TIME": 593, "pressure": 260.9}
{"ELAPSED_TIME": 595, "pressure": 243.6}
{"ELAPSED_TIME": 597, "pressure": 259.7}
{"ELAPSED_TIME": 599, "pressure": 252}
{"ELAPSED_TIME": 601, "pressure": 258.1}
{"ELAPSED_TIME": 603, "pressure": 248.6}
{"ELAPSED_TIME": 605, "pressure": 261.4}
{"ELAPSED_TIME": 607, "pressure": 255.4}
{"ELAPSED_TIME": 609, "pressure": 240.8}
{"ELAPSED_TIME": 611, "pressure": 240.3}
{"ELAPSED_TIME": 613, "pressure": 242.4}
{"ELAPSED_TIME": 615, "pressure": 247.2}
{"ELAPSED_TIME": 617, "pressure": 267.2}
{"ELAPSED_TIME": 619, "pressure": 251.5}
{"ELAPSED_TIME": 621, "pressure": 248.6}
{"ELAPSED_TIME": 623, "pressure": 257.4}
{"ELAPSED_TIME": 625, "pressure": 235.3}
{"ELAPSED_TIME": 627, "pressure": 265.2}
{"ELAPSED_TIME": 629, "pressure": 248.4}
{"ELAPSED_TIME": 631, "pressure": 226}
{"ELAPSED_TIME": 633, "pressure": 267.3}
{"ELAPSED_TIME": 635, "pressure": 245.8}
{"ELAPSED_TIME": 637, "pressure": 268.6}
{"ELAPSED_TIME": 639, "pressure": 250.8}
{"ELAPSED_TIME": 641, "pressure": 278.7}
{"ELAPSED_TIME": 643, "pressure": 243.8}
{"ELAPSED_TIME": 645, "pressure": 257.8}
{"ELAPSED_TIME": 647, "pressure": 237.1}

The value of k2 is 553 min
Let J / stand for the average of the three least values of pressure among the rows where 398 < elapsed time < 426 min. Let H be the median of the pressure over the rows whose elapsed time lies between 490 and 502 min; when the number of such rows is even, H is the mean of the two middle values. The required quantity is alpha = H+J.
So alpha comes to 378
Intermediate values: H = 234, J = 144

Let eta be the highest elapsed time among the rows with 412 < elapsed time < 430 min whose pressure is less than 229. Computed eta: 429 min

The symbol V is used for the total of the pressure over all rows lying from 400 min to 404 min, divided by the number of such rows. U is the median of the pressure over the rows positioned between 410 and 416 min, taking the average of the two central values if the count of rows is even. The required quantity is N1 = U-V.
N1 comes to 37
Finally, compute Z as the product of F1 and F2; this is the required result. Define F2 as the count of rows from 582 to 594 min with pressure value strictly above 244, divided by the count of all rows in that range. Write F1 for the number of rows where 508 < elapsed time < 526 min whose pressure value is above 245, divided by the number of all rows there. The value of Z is 0.19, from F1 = 0.2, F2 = 0.8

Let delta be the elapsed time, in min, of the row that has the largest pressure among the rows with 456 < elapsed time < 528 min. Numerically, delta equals 519 min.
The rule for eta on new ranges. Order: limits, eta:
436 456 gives 453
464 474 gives 473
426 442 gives 441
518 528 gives 523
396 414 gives 413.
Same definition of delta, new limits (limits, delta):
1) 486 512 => 503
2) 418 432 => 427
